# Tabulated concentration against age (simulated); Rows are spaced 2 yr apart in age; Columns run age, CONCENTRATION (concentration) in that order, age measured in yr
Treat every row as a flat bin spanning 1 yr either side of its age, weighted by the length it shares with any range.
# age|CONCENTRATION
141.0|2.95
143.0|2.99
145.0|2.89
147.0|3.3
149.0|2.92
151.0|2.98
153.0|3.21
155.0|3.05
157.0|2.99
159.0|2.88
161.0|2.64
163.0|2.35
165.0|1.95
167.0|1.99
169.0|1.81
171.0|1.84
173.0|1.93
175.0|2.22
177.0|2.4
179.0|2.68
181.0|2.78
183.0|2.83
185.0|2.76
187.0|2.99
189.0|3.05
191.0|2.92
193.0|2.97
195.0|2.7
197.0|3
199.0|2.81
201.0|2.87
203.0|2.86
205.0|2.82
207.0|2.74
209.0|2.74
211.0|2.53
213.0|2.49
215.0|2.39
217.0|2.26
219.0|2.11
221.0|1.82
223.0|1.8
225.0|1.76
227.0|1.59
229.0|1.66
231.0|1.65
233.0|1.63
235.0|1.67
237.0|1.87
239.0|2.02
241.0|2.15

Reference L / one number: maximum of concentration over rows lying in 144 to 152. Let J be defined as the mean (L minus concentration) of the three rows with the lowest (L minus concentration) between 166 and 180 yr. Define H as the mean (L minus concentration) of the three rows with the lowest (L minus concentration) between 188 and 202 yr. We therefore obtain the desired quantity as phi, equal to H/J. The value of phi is 0.3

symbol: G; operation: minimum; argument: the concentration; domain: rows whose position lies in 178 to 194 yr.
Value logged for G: 2.68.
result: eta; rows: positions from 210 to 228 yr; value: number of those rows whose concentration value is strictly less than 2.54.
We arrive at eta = 9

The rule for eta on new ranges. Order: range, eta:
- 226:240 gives 7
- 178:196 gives 0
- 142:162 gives 0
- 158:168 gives 3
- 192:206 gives 0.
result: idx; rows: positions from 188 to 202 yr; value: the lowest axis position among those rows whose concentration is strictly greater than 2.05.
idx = 189.0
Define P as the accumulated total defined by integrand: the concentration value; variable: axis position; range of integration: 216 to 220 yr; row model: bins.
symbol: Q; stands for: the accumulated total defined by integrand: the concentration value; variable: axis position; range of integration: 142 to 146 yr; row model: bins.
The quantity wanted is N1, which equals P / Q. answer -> 0.74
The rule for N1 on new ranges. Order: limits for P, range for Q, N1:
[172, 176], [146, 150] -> 0.67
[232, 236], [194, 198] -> 0.58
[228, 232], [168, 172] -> 0.91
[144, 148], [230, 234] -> 1.89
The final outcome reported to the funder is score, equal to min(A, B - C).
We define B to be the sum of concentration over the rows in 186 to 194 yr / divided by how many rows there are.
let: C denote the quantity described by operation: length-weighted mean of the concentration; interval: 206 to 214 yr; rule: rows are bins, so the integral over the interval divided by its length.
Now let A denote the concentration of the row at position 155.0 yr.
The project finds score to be 0.36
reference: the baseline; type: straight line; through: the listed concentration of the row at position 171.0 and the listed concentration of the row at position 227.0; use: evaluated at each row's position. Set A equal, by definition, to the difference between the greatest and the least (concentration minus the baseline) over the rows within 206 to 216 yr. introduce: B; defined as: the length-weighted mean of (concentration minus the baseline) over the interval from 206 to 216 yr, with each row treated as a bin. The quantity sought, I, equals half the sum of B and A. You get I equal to 0.6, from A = 0.32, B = 0.9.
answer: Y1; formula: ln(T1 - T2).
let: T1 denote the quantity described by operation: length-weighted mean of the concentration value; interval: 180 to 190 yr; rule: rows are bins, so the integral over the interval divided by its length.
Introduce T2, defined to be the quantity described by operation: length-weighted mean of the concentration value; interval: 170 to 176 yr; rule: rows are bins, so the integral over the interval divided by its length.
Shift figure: -0.12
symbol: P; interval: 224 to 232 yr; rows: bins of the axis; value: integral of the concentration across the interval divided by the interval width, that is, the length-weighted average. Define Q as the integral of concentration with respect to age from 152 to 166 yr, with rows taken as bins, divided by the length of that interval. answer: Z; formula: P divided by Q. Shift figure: 0.61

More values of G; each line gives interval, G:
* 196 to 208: 2.74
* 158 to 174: 1.81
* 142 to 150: 2.89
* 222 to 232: 1.59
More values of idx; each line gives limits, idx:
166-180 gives 175.0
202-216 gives 203.0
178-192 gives 179.0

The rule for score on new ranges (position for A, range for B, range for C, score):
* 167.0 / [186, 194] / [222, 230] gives 1.28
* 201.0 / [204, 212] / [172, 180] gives 0.40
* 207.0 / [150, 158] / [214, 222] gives 0.91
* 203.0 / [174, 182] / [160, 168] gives 0.29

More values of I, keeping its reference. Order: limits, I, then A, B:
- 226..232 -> 0.1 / 0.08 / 0.1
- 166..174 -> 0.1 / 0.17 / 0.0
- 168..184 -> 0.8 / 1.08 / 0.5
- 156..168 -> 0.8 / 1.00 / 0.6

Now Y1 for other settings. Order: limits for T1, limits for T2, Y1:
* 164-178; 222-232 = -1.11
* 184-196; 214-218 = -0.56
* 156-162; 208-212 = -1.60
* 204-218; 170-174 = -0.38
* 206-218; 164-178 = -0.68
